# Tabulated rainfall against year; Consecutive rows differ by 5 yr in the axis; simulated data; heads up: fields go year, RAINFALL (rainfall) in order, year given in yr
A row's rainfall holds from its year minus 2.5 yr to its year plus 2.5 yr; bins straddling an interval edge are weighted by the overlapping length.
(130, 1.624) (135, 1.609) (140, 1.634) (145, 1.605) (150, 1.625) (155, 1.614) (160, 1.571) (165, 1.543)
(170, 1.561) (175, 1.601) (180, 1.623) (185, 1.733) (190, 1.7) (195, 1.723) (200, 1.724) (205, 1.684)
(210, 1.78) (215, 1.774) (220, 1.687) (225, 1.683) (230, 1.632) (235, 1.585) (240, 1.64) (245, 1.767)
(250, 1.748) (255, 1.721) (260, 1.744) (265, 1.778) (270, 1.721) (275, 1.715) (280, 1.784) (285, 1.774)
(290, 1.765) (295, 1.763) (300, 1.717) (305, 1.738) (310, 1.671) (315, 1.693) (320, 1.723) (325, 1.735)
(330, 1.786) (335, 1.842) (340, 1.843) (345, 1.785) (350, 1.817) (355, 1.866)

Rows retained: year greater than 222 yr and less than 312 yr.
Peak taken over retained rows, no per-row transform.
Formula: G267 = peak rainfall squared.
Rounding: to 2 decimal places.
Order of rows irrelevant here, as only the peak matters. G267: 3.18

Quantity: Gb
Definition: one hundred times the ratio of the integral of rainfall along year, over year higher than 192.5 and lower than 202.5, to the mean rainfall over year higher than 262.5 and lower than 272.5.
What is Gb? 985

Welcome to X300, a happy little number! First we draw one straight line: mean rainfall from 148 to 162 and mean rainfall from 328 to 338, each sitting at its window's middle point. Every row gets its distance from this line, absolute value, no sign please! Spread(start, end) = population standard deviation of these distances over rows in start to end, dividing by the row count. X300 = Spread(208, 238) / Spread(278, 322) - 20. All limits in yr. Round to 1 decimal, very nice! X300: -18.8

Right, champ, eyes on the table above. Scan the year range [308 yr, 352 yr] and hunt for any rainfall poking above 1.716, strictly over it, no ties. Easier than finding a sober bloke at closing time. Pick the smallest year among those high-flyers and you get 320 yr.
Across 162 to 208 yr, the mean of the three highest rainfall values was 1.727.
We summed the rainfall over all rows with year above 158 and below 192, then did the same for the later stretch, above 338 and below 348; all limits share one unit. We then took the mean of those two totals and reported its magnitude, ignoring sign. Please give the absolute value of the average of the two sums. 7.5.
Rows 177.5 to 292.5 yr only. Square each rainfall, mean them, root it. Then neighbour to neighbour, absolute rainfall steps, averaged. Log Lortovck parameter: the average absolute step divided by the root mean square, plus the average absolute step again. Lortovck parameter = 0.067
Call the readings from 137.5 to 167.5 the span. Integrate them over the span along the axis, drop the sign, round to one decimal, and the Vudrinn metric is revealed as 48.0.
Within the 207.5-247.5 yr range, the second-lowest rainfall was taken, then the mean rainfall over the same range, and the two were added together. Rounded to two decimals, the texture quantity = 3.33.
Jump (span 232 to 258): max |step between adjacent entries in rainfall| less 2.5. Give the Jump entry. -2.37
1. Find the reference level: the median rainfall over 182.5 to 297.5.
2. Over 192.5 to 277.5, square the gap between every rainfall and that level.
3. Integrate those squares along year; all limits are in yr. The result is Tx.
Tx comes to 0.3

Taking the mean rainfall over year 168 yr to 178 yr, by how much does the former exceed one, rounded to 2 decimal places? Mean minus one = 0.58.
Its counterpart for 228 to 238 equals 0.61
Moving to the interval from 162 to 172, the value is 0.55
